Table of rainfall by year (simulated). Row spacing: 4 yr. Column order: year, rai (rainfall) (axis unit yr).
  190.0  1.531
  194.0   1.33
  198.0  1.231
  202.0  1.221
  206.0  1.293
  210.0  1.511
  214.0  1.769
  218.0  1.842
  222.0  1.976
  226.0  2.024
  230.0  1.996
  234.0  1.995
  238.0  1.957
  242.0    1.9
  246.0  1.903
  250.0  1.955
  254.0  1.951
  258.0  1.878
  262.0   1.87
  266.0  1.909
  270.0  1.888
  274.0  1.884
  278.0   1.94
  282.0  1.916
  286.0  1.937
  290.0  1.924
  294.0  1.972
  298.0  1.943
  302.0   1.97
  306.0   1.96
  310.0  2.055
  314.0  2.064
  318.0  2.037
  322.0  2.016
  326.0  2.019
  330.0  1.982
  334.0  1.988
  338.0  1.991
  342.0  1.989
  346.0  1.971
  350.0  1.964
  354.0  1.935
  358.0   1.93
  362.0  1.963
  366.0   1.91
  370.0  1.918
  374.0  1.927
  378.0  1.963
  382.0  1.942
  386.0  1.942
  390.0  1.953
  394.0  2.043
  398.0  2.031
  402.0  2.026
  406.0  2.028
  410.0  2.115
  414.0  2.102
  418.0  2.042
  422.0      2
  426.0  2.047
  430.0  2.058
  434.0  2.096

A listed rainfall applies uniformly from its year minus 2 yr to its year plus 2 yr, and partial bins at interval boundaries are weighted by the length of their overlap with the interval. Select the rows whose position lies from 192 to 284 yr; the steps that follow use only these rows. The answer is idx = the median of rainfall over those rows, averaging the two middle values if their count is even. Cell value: 1.90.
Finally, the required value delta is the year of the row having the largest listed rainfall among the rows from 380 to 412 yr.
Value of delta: 410.0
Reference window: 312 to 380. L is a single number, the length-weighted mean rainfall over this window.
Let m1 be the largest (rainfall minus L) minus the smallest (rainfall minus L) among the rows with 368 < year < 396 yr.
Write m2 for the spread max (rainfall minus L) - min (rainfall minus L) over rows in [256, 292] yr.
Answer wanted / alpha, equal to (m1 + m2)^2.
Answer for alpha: 0.038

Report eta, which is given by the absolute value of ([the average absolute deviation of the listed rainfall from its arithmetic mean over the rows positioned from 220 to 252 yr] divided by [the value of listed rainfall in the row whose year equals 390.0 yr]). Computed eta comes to 0.0177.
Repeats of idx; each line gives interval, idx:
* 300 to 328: 2.02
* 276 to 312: 1.94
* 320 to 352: 1.99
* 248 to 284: 1.91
